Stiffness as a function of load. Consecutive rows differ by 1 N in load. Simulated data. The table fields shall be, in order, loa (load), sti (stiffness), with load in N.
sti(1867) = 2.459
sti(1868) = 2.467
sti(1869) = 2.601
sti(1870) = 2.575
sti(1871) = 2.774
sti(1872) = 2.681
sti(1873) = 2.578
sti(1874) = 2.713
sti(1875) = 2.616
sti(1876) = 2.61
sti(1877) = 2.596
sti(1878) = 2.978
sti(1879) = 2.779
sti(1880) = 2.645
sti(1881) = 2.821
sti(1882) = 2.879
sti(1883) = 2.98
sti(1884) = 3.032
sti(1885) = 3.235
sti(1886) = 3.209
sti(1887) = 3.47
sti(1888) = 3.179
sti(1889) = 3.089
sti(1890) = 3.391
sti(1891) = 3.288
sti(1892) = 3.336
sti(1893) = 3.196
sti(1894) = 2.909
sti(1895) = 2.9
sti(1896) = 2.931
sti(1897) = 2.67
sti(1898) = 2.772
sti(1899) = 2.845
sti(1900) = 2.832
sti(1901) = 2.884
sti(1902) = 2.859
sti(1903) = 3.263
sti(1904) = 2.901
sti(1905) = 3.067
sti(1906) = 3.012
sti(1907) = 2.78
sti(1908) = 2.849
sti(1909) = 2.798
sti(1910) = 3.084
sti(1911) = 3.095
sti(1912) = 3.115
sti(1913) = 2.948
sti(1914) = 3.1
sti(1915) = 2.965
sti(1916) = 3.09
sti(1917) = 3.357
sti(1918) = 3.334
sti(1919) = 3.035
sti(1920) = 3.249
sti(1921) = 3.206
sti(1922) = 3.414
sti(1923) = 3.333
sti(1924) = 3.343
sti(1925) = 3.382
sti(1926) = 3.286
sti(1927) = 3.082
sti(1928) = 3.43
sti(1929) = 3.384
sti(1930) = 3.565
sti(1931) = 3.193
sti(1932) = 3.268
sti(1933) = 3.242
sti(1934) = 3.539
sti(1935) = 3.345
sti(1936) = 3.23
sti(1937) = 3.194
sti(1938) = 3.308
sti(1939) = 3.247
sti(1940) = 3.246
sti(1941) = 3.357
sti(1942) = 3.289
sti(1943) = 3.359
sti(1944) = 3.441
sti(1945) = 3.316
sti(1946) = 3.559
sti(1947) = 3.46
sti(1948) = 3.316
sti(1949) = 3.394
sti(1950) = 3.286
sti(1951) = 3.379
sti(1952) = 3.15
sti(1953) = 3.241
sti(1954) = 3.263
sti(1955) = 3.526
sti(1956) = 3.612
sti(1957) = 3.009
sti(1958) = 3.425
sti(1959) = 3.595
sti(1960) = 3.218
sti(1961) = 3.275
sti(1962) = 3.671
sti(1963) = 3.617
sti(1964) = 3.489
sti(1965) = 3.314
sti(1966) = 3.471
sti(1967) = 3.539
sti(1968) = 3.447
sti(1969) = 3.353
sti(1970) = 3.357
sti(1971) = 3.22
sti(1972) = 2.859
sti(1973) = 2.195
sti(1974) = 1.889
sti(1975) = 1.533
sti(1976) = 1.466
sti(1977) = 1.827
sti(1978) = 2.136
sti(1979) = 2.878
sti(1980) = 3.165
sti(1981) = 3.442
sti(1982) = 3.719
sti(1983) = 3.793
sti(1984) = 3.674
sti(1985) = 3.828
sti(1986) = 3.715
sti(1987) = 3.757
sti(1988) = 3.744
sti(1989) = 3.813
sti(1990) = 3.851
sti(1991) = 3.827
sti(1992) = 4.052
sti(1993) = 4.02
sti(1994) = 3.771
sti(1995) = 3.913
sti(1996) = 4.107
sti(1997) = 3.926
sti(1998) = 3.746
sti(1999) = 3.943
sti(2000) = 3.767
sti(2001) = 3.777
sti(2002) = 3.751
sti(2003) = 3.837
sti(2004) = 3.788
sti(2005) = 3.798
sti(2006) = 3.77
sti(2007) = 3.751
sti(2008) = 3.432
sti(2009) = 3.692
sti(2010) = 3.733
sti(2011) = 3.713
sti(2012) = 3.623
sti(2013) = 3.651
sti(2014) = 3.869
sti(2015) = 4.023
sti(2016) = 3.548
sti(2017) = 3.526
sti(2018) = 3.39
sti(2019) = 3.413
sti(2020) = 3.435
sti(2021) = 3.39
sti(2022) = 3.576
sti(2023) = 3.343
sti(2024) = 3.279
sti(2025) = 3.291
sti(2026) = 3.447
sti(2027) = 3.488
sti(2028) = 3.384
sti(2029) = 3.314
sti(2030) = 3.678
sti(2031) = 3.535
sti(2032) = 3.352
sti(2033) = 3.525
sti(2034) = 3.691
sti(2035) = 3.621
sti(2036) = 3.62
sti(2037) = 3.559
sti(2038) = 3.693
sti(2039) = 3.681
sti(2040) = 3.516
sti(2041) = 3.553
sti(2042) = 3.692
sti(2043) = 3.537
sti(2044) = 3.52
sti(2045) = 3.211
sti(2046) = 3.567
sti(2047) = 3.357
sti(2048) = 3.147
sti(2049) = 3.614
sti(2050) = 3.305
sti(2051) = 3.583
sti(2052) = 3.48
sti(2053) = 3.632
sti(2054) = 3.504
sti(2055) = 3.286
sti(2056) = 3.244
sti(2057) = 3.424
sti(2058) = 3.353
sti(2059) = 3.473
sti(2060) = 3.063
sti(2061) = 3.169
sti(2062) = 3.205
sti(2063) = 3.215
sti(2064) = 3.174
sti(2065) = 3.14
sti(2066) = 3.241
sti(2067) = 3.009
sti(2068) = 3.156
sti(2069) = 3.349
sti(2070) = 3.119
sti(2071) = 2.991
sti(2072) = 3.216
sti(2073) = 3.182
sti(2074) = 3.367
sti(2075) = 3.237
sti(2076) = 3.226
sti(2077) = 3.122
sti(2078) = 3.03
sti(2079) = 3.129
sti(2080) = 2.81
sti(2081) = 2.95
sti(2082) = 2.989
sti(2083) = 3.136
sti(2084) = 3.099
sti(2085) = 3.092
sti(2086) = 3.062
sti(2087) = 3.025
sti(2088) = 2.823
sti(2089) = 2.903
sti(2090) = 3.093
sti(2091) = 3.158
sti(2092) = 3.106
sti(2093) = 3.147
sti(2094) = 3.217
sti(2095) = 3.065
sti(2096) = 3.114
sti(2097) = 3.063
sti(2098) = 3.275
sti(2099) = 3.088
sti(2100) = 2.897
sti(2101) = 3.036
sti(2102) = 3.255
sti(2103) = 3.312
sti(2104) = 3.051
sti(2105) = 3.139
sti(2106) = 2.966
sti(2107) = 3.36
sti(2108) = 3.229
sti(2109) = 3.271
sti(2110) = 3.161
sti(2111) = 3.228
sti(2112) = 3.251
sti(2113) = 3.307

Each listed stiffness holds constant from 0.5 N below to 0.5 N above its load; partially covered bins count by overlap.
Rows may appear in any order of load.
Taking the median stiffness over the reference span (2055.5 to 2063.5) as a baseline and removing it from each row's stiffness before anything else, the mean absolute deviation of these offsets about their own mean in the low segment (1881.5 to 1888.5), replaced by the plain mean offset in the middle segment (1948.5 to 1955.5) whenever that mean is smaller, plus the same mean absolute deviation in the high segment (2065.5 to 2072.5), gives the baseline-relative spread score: 0.19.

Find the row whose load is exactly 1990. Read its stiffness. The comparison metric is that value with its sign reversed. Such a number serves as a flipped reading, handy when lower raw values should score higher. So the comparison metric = -3.9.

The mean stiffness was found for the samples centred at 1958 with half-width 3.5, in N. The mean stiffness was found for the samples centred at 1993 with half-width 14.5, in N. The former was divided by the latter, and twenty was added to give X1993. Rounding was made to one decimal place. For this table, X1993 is 20.9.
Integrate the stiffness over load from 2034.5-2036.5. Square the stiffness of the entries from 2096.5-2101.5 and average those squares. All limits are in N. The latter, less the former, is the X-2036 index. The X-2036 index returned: 2.2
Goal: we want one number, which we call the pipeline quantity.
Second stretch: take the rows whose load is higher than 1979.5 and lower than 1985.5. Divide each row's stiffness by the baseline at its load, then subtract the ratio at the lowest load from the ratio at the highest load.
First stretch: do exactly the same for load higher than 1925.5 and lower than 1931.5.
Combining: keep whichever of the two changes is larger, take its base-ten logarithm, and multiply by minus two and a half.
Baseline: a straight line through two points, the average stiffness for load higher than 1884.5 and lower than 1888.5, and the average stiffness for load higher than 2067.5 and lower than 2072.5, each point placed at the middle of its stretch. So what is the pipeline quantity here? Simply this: 1.7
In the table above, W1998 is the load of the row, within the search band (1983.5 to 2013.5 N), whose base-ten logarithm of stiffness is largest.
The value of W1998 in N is 1996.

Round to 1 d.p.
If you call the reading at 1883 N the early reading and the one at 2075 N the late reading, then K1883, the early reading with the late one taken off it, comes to -0.3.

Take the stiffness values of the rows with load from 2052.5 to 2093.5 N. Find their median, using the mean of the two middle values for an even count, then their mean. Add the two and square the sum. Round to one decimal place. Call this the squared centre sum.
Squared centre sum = 39.8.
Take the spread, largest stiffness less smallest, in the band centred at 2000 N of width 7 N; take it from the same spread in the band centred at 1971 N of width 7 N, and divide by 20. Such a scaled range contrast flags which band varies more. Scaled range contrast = 0.068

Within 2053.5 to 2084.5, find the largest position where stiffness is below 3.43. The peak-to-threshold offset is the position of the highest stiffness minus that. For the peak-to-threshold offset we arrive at -30 N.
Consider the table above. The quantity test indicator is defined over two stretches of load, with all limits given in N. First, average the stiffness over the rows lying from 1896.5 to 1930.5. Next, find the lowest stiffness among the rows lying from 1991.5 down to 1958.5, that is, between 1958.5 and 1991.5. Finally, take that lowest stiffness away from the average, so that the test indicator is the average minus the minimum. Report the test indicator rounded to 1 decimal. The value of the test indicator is 1.6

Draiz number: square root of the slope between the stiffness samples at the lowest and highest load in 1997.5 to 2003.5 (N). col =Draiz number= 0.13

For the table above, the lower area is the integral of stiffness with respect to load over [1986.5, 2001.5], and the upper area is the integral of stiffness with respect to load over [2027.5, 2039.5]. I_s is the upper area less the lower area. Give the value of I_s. -15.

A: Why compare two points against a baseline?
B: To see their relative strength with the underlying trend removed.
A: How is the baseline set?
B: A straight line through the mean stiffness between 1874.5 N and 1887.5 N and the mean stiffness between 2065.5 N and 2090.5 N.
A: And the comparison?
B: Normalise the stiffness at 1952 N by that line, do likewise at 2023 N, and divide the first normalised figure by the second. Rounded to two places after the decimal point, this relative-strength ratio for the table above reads 0.96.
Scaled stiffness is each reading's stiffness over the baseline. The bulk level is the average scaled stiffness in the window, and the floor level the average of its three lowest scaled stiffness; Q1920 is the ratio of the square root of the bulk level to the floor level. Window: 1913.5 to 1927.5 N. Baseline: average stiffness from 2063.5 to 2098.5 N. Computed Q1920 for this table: 1.05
